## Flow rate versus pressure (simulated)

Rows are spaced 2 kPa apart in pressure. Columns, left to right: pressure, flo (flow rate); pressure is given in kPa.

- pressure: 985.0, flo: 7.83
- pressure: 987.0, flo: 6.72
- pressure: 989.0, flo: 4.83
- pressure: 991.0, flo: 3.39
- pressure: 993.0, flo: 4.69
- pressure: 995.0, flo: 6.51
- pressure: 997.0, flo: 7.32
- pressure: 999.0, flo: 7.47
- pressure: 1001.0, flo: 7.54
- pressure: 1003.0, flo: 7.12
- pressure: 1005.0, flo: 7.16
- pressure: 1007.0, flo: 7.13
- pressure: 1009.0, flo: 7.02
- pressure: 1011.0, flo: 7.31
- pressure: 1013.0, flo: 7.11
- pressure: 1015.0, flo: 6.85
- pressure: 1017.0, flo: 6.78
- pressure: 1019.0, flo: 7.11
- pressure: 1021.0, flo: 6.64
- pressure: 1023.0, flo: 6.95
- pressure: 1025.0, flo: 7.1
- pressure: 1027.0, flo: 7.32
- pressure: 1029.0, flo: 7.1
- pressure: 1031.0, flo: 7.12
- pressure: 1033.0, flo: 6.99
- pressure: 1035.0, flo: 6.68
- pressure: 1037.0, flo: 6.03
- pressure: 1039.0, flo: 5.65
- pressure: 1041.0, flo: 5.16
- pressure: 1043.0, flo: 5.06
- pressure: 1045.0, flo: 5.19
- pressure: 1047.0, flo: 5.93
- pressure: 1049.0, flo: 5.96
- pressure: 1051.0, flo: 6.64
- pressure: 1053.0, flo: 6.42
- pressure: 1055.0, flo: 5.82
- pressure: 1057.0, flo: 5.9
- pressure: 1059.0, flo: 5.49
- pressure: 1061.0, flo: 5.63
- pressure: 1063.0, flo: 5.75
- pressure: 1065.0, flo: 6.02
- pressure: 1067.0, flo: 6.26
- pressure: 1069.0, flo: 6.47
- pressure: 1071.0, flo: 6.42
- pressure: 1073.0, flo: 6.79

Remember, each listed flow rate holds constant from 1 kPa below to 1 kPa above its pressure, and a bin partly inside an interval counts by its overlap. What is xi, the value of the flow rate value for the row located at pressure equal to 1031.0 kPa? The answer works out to 7.12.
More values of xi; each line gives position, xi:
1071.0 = 6.42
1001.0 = 7.54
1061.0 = 5.63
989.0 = 4.83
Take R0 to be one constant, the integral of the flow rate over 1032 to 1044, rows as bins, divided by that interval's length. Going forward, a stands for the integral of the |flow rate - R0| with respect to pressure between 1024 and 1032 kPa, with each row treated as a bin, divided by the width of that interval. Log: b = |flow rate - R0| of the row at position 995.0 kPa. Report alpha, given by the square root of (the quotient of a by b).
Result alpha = 1.5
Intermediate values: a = 1.2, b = 0.6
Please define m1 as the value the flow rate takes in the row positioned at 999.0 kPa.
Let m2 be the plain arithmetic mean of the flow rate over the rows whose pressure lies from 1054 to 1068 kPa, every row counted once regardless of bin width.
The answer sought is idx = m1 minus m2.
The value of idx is 1.6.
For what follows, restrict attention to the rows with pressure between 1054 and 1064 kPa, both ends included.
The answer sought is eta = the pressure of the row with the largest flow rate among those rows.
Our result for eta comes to 1057.0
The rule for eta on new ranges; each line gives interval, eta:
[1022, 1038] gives 1027.0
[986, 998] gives 997.0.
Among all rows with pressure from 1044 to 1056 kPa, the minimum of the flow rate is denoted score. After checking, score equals 5.19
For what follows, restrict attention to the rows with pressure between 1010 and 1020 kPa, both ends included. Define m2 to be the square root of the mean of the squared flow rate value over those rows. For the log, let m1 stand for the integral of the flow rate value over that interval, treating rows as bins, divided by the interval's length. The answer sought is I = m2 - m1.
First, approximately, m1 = 7.0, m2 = 7.0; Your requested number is 0.003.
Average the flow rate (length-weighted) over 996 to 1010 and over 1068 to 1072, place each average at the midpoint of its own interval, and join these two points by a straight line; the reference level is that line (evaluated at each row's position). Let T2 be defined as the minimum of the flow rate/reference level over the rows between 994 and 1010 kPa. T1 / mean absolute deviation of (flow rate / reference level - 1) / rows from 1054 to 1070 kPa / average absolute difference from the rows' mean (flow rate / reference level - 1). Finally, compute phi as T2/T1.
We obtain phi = 20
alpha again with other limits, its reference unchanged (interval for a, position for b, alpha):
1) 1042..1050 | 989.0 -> 0.6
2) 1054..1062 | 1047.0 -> 11.4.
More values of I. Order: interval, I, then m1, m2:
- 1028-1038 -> 0.012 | 6.8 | 6.8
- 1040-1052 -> 0.029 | 5.7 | 5.7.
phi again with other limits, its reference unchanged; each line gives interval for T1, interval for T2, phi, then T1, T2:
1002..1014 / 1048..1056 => 81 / 0.011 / 0.88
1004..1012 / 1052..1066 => 63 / 0.013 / 0.83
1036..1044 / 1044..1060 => 15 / 0.051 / 0.77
